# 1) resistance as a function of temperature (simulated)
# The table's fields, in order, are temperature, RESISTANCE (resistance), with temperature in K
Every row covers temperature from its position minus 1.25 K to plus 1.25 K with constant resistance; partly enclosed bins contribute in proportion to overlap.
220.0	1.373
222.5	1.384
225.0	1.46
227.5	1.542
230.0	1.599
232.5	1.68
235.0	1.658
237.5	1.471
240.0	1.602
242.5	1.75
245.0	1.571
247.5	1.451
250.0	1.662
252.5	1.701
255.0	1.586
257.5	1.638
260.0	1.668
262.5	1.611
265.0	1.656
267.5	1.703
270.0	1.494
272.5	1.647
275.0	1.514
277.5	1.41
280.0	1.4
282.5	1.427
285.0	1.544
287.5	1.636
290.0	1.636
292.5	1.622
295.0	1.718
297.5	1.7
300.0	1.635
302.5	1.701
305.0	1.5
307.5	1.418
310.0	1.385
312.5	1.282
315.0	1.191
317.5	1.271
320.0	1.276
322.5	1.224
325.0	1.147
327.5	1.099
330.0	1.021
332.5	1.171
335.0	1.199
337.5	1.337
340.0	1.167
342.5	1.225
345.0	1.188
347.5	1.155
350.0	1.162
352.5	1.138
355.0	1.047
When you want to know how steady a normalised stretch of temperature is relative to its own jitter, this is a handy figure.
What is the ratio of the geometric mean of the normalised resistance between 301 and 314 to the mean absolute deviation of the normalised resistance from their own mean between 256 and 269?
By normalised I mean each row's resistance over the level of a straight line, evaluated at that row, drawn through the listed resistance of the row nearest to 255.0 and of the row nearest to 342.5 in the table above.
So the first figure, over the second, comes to 49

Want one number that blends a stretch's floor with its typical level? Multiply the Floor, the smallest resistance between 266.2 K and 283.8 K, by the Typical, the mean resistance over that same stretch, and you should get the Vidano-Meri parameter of 2.12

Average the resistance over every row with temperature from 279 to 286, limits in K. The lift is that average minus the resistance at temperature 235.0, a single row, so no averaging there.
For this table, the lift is -0.20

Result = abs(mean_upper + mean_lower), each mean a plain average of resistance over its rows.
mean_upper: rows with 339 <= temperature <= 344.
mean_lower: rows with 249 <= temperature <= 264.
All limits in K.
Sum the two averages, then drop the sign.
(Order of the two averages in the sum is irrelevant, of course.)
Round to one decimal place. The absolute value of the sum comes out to 2.8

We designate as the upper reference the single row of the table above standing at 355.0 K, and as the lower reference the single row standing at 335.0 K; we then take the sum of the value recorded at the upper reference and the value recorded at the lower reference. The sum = 2.2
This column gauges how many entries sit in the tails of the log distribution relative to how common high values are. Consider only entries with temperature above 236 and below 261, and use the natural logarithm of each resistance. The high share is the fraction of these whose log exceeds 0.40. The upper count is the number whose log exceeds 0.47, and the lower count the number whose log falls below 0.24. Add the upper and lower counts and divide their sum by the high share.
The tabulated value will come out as 7.50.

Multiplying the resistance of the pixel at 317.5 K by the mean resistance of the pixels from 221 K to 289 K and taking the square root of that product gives 1.41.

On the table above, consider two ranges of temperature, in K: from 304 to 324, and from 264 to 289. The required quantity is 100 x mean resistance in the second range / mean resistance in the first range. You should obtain 117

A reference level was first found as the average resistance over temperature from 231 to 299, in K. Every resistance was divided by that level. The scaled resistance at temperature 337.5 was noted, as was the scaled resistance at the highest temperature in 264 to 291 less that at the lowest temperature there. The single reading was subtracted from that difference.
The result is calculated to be -0.85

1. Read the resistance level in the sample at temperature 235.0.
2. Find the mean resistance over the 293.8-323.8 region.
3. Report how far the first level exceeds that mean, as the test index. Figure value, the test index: 0.22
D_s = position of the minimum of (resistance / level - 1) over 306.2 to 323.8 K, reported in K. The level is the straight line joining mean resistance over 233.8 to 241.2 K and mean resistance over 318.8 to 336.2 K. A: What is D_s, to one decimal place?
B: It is 315.0 K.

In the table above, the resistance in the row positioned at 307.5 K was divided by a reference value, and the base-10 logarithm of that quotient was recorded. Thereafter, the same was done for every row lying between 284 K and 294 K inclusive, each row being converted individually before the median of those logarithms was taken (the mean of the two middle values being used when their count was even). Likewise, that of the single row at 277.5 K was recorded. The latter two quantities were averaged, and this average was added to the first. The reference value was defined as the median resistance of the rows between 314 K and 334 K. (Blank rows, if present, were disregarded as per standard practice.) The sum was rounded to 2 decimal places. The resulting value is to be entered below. 0.19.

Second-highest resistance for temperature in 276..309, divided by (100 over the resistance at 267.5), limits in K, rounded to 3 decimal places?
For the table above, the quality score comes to 0.029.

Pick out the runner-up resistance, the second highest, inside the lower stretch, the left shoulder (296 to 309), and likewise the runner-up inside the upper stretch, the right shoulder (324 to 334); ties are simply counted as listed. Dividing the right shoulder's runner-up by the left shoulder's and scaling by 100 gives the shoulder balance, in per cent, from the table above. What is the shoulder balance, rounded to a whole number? 67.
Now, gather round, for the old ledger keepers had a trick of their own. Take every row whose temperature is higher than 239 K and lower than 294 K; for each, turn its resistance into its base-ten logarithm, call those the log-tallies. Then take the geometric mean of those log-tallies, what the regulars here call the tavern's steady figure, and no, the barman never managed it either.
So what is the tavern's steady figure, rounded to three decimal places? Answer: 0.198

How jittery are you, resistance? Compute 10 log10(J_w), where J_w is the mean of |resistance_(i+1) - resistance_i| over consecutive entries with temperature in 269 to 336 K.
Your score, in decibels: -11.3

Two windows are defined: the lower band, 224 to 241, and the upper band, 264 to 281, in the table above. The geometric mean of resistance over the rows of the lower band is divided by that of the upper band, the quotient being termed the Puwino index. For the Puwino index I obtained 1.02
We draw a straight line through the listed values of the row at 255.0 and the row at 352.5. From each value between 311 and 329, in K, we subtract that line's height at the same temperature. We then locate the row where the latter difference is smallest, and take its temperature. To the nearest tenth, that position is 327.5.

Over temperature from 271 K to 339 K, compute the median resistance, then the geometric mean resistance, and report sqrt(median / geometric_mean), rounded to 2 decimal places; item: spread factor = 1.00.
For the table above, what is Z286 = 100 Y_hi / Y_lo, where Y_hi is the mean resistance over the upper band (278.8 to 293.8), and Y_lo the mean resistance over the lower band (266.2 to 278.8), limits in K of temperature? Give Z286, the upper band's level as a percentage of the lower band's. 99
